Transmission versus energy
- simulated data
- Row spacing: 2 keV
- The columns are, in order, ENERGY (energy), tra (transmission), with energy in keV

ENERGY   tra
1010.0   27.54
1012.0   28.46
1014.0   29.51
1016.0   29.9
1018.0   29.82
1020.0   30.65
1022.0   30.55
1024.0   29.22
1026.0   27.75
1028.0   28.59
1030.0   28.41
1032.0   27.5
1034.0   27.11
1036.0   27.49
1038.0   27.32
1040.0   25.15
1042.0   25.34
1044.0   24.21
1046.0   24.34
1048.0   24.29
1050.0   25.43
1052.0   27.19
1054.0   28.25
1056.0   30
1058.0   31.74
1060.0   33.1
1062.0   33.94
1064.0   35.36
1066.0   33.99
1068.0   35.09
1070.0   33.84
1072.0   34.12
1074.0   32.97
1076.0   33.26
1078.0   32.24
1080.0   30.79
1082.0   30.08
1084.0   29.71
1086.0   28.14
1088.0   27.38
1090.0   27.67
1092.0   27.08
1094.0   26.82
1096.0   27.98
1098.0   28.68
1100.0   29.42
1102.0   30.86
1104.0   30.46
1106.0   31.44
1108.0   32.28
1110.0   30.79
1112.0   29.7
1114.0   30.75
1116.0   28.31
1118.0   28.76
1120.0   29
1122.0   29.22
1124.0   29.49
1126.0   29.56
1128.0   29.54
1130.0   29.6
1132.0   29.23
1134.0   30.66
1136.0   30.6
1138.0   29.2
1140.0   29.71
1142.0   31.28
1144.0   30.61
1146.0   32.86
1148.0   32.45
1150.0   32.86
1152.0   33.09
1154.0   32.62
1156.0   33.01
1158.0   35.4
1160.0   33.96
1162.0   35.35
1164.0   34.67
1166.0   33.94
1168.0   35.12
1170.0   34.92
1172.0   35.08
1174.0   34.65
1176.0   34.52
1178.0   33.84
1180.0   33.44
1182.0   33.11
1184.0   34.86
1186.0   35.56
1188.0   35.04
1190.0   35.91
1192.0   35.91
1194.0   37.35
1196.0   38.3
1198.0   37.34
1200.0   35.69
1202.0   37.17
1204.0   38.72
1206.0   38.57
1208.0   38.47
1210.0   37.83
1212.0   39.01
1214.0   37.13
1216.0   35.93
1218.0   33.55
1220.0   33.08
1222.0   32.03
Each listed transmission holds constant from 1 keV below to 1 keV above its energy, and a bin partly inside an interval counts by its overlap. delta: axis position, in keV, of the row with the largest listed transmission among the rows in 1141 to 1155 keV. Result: 1152.0 keV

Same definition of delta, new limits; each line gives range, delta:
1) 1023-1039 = 1024.0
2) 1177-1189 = 1186.0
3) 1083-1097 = 1084.0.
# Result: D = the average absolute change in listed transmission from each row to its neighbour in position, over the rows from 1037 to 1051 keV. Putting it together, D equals 0.80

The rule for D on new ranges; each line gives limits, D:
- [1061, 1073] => 1.08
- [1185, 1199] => 0.79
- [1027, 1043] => 0.63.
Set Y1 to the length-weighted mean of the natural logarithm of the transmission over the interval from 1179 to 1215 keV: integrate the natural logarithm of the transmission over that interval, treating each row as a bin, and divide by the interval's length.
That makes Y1 3.60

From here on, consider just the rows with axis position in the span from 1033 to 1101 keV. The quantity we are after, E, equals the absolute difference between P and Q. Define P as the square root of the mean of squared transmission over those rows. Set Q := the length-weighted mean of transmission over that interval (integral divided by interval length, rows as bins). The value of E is 0.190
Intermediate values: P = 29.6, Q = 29.4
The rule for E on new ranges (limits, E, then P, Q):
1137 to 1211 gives 0.080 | 34.7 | 34.7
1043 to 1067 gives 0.279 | 29.6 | 29.3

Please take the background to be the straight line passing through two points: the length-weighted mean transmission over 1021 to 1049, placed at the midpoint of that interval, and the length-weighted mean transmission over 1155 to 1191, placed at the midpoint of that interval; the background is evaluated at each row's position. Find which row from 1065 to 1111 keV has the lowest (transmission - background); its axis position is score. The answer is 1094.0 keV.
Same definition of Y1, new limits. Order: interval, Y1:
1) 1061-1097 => 3.43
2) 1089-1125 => 3.38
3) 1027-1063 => 3.32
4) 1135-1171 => 3.49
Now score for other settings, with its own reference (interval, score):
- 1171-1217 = 1182.0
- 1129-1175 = 1138.0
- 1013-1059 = 1048.0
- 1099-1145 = 1138.0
